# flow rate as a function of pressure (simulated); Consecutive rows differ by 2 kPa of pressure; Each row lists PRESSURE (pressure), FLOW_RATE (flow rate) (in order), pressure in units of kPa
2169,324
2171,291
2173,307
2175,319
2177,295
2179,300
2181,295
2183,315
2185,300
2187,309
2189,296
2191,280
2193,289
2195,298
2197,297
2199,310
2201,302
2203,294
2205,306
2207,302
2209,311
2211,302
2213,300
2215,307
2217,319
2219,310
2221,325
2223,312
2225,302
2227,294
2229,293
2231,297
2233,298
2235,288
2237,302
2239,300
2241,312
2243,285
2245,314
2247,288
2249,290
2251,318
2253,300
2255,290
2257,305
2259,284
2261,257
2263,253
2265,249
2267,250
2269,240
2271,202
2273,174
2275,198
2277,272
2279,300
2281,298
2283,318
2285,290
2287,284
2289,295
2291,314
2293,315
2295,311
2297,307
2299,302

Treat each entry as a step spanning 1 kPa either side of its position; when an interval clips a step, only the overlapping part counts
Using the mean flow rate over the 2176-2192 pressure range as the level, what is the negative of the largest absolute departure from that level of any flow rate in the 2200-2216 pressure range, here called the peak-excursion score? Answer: -12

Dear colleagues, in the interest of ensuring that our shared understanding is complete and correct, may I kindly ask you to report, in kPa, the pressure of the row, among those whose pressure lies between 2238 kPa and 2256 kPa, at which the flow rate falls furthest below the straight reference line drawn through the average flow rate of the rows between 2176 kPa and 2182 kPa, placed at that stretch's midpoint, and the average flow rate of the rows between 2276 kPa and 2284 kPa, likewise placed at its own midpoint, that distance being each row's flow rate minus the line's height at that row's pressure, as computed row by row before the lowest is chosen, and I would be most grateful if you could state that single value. 2243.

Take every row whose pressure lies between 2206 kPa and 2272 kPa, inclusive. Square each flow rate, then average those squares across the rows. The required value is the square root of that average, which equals 292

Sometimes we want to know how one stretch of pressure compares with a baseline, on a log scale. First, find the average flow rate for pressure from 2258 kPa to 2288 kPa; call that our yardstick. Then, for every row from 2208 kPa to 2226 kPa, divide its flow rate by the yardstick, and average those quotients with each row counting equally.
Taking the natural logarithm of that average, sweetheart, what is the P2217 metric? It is 0.18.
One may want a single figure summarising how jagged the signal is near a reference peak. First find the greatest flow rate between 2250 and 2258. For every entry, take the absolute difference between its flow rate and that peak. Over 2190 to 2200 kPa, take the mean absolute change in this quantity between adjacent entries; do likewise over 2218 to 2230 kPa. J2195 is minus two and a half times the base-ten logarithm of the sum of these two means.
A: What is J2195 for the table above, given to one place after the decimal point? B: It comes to -2.7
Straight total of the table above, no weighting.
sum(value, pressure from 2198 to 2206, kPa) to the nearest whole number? 1212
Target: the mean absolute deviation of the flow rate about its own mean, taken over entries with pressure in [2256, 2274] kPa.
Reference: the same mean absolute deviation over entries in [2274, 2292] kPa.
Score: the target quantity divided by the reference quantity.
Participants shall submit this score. 1.19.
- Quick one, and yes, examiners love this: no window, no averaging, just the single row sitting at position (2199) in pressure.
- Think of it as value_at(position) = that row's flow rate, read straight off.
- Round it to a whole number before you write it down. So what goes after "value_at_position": 310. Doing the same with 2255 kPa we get 290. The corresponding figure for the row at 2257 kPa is 305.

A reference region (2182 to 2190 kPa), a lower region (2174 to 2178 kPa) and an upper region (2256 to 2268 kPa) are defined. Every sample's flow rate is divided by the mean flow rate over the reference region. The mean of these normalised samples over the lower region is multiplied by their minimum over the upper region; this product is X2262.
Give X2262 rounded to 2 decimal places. 0.82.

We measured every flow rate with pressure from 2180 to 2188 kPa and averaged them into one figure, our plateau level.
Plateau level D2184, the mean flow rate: 305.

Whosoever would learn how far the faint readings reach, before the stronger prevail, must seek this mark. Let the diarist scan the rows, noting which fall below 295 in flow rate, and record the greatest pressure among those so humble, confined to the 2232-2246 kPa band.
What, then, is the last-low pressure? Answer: 2243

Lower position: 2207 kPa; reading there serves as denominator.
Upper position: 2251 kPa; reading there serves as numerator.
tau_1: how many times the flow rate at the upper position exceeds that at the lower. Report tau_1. 1.05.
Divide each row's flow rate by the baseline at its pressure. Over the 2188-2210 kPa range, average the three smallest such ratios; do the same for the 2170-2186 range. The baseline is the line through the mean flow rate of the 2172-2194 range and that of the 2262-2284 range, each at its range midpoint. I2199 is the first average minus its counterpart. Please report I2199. 0.0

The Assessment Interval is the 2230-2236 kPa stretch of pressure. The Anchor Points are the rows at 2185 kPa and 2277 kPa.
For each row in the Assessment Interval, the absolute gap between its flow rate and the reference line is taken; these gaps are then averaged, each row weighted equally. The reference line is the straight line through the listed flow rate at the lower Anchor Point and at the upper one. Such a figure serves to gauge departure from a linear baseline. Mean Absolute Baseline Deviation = 9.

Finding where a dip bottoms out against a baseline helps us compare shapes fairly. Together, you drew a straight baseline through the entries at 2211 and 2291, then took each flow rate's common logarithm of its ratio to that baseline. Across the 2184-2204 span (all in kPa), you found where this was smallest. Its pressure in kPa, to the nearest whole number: 2191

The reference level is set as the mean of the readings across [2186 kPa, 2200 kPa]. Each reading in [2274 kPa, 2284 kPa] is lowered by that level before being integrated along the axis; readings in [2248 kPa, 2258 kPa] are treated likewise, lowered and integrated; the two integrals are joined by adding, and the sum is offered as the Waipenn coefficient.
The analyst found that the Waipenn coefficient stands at -162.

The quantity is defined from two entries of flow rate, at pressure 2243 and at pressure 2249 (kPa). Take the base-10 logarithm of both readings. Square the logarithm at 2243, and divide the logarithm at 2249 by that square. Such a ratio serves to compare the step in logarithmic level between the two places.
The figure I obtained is 0.409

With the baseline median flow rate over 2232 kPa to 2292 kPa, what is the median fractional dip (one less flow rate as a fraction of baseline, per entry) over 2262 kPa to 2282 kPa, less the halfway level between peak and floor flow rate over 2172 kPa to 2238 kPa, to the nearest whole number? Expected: -302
